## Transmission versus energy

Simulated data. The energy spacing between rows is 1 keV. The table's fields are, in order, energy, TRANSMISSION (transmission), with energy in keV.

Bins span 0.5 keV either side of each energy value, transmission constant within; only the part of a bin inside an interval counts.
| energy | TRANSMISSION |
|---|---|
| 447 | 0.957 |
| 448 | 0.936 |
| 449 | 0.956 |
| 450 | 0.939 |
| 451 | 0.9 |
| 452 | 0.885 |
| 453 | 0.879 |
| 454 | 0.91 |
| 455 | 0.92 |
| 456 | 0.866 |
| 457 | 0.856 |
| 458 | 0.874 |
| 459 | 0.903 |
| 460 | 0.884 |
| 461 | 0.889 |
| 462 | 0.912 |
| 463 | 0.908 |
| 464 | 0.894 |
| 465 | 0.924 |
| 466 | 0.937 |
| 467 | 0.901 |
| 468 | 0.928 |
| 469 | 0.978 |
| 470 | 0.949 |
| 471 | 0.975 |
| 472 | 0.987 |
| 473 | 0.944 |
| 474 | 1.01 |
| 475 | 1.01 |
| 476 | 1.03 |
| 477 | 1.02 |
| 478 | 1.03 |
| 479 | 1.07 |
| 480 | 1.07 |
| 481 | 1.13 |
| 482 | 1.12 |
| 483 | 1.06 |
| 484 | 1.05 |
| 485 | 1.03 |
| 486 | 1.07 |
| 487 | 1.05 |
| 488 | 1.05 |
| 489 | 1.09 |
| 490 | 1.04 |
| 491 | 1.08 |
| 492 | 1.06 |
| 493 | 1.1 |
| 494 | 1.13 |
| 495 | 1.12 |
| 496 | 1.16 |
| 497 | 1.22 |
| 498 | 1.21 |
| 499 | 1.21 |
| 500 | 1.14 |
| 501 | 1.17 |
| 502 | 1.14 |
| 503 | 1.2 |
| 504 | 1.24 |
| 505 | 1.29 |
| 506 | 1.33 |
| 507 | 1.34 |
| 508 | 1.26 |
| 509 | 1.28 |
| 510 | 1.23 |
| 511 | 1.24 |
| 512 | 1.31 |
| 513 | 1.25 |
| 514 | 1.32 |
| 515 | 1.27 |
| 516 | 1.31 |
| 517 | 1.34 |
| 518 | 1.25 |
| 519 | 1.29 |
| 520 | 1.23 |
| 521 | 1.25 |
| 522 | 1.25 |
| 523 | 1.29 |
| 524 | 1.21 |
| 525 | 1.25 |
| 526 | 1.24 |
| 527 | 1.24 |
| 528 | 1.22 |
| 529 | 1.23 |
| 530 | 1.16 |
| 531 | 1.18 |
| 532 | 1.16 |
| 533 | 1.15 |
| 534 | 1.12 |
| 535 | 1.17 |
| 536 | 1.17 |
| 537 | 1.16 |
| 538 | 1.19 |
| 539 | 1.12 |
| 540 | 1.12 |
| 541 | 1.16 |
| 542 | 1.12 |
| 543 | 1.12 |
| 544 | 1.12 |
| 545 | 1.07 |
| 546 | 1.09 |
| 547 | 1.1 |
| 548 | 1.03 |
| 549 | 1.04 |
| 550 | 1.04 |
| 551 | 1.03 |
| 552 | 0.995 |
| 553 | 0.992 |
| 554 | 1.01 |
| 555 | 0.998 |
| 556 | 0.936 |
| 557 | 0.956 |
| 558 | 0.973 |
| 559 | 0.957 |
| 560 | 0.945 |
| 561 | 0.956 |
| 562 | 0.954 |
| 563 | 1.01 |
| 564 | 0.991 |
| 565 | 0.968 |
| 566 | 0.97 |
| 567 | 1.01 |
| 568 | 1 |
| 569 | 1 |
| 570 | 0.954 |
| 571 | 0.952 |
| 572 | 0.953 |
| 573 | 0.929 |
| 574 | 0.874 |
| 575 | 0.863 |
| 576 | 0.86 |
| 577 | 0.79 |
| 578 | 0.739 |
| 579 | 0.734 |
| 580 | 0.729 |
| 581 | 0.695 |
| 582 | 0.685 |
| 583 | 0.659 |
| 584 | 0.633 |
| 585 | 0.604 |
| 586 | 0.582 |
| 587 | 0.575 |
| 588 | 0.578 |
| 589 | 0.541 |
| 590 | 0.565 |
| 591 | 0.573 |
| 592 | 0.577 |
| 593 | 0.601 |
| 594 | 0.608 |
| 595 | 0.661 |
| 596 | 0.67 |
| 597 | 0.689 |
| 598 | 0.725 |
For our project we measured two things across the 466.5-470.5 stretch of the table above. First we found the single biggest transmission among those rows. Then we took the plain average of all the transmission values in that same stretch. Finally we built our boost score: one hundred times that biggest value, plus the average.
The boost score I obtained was 99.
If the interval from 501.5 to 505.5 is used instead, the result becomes 130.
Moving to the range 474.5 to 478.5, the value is 104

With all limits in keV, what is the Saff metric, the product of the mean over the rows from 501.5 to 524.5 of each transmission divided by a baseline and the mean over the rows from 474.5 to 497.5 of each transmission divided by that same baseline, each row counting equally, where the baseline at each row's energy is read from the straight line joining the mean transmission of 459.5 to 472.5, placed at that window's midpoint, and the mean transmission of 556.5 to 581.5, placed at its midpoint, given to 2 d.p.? 1.60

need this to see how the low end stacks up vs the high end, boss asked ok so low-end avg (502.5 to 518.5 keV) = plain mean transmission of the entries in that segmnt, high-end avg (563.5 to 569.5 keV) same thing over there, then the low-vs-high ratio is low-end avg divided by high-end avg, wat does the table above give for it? 1.3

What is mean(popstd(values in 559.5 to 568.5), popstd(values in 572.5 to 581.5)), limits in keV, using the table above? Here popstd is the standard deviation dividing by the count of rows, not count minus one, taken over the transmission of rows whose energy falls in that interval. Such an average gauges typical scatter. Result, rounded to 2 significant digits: 0.050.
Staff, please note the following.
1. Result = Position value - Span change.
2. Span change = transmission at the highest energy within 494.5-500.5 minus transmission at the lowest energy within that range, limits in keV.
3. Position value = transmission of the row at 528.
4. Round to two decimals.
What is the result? 1.20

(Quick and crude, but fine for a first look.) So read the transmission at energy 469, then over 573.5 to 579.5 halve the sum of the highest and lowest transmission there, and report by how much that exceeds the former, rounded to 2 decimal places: -0.17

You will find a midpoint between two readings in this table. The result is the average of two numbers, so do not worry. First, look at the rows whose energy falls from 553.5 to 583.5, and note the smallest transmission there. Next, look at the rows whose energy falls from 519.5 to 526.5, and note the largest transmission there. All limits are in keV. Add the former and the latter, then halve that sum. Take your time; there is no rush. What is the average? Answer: 0.97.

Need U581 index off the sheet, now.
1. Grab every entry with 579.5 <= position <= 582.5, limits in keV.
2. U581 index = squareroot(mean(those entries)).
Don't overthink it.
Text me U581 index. 0.84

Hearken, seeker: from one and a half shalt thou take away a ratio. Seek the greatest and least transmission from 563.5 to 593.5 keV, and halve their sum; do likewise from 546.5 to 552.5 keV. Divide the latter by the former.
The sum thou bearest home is 0.15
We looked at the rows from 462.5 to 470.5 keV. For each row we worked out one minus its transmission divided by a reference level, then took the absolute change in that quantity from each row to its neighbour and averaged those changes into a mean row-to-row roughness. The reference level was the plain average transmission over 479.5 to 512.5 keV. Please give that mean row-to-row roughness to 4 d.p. 0.0245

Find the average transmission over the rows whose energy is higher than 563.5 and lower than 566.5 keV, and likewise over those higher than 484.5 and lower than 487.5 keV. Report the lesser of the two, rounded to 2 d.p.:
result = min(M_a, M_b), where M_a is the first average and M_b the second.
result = 0.98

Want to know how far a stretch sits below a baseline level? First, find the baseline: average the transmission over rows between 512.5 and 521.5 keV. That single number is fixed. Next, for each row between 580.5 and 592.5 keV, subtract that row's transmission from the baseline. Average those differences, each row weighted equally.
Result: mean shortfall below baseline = 0.67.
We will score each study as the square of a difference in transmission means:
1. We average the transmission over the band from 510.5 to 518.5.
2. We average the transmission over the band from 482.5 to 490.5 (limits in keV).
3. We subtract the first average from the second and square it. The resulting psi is 0.05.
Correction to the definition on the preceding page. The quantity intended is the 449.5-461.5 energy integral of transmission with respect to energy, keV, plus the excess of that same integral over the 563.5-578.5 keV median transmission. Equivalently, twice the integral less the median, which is 20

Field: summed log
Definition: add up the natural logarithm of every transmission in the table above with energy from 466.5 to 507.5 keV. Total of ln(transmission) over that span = 3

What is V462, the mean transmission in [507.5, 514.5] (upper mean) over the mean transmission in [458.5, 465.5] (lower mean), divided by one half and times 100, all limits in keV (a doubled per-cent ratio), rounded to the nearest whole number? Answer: 282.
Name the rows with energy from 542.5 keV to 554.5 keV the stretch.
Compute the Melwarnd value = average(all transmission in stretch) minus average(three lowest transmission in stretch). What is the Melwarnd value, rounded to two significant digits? 0.054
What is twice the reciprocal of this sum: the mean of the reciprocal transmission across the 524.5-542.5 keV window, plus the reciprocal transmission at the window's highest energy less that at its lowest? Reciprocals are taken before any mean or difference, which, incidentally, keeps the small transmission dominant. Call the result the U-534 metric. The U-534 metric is 2.1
